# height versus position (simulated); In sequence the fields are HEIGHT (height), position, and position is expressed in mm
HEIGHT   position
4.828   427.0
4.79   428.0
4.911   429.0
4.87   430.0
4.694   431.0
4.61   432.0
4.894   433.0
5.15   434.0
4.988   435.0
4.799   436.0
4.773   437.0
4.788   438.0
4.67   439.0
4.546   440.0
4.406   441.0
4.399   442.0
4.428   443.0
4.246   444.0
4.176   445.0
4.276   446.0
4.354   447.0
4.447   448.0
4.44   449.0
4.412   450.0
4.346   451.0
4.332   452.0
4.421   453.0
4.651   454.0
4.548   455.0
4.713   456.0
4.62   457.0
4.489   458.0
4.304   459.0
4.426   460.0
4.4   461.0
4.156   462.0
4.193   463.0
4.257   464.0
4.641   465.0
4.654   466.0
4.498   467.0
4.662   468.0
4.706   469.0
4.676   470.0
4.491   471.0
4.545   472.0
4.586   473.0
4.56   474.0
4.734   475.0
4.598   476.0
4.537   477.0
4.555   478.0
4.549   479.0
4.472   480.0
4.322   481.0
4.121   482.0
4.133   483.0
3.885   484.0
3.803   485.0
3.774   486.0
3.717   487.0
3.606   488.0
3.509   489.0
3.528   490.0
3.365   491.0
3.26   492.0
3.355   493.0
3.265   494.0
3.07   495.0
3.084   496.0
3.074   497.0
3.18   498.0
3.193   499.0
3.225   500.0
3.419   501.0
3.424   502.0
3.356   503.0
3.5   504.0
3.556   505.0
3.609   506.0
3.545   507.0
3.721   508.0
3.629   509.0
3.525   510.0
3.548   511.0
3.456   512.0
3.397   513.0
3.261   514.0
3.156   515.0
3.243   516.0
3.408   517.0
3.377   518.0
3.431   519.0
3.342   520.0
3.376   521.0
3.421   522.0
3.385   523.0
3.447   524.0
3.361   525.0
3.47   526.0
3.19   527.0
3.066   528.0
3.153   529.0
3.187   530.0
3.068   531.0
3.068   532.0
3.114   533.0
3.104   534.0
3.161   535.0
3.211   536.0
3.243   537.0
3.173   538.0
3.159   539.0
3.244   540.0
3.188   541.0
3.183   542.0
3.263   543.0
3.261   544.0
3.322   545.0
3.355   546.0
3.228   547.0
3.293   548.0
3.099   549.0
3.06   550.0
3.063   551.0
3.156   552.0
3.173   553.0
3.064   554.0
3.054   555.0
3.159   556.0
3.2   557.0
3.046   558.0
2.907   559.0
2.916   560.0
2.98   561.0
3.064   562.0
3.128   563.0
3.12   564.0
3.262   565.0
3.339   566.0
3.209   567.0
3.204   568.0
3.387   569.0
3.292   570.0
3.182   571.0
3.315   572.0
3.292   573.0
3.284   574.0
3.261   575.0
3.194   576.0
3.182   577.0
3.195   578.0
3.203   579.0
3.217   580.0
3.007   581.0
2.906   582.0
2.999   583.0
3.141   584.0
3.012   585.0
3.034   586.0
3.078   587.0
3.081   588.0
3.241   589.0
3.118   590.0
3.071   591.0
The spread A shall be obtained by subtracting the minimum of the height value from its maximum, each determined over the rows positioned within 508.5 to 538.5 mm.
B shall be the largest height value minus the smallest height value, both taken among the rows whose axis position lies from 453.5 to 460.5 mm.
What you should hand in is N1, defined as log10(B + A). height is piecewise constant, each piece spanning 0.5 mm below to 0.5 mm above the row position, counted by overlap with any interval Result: -0.01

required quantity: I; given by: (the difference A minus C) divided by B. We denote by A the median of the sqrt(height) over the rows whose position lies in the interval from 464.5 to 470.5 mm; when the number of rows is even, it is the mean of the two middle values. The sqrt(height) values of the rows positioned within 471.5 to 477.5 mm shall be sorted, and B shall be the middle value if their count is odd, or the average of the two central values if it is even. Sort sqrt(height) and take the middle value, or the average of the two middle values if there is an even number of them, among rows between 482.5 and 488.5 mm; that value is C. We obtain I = 0.10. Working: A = 2.16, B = 2.14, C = 1.95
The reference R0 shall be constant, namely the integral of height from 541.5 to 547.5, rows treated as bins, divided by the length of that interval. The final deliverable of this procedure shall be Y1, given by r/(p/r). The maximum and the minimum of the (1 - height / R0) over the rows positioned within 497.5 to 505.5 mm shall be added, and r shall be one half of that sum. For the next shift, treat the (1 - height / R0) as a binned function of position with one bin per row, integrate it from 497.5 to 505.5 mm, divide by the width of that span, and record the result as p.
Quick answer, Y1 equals -0.03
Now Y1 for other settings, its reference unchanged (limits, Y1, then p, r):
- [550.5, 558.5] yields 0.04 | 0.05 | 0.04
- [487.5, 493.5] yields -0.05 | -0.05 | -0.05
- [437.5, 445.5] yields -0.38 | -0.36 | -0.37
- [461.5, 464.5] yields -0.29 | -0.29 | -0.29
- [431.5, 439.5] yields -0.51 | -0.48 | -0.49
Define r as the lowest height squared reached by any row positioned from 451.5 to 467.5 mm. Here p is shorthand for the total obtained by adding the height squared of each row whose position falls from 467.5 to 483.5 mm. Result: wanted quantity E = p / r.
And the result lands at 19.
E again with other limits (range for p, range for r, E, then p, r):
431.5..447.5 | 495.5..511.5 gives 36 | 339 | 9.4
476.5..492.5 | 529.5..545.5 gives 27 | 252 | 9.4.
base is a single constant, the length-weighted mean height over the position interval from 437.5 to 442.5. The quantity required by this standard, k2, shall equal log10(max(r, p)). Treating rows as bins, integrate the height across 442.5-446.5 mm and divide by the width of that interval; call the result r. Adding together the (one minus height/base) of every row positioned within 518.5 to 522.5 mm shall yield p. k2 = 0.63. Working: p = 1.03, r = 4.3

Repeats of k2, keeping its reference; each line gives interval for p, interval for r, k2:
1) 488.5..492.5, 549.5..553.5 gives 0.49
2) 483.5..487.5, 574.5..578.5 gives 0.51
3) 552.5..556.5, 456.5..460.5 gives 0.65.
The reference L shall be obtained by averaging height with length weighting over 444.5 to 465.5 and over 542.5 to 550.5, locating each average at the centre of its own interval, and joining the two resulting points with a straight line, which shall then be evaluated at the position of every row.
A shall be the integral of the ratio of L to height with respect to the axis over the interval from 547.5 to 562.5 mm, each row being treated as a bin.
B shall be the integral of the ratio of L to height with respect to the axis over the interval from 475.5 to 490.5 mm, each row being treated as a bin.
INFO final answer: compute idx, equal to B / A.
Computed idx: 0.99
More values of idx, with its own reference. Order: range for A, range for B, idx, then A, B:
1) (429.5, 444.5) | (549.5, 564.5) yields 1.02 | 14.9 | 15.1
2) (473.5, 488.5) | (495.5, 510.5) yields 1.15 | 14.6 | 16.8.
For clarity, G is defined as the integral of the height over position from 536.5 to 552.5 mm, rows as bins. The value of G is 51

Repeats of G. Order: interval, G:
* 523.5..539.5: 51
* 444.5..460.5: 71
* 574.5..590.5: 50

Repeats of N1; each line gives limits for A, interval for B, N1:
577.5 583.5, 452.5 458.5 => -0.22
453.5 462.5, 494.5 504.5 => -0.01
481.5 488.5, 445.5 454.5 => -0.04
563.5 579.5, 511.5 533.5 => -0.17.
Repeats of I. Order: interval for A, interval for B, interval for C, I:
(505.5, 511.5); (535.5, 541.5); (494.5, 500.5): 0.07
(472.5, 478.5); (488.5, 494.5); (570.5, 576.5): 0.18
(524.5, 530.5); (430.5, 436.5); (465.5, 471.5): -0.17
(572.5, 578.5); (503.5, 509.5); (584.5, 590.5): 0.02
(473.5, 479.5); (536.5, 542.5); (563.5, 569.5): 0.19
